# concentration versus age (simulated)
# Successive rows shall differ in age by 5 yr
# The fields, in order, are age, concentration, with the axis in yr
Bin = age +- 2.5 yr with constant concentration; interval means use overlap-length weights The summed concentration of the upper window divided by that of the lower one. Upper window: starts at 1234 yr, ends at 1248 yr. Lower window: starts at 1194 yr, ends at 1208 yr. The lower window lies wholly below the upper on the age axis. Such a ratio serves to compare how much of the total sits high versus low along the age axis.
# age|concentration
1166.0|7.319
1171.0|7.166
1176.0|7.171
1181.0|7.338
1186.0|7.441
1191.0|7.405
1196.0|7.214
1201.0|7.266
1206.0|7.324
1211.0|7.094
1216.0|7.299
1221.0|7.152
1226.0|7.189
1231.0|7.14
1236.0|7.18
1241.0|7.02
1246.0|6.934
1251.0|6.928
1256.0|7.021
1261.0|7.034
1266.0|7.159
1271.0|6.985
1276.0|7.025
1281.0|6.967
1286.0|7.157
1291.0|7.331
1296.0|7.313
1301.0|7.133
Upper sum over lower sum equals 0.969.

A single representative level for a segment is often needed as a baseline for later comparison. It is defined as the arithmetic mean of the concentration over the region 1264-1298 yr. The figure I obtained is 7.13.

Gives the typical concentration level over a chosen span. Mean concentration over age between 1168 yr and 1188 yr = 7.28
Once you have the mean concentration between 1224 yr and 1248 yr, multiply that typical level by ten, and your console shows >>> 70.9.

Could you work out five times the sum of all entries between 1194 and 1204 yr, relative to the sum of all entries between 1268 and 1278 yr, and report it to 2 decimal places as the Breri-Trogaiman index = 5.17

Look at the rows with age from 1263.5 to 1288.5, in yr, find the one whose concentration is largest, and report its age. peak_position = 1266.0 yr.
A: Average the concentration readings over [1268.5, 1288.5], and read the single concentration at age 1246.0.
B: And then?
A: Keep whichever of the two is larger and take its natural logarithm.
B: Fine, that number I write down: 1.951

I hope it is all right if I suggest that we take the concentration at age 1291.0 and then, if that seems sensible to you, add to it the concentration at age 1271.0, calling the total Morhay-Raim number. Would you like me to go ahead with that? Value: 14.3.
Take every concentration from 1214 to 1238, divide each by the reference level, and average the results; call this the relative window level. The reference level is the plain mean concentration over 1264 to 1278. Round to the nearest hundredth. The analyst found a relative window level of 1.02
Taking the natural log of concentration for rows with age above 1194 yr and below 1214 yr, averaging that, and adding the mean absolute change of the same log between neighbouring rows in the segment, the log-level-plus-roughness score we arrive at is 1.99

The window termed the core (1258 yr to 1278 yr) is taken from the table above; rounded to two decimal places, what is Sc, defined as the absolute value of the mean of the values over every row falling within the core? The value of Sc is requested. 7.05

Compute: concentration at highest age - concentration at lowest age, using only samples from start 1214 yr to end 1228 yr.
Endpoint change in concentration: -0.11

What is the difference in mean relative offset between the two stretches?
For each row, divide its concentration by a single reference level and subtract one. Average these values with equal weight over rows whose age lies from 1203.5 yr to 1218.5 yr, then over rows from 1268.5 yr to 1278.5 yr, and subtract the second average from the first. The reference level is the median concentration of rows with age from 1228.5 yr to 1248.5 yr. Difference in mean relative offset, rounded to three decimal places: 0.033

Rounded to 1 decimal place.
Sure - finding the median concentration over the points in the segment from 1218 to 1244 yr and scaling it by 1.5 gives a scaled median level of 10.7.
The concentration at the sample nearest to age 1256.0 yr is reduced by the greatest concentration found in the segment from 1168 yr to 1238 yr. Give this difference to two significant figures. -0.42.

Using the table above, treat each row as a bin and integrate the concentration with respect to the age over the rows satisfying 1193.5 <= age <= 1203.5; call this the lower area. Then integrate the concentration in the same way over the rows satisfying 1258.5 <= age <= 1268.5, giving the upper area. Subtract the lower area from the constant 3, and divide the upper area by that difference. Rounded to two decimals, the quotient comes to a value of -1.02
